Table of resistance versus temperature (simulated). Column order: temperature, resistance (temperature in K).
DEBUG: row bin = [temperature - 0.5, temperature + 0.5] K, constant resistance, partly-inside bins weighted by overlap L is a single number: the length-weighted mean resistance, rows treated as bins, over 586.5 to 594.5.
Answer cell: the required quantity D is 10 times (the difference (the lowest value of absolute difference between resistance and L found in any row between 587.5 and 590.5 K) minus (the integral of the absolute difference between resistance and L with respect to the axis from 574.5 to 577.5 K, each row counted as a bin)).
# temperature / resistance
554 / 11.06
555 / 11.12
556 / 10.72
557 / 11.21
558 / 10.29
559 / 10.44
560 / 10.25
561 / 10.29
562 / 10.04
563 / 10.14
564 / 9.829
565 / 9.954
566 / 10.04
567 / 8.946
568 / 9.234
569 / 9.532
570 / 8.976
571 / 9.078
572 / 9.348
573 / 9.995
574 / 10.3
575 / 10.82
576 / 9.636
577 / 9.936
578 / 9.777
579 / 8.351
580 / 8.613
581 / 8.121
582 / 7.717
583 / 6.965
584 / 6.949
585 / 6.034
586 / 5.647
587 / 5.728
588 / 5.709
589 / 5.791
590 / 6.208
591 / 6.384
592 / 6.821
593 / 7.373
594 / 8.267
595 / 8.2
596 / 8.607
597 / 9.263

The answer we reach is -105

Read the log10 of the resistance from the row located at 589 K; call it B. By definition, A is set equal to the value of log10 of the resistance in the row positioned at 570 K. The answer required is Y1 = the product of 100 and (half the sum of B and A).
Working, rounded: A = 0.95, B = 0.76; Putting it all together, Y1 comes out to 86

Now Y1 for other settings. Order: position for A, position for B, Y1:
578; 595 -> 95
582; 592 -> 86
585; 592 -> 81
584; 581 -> 88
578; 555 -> 102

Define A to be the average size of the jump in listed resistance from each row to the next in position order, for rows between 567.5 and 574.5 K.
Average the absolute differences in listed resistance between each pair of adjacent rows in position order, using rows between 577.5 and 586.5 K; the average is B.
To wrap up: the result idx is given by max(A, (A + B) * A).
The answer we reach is 0.36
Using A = 0.36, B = 0.582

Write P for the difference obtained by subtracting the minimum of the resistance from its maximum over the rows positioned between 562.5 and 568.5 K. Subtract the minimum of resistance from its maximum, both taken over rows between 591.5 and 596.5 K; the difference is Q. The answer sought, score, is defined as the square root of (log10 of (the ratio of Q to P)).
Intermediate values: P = 1.2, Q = 1.8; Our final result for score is 0.42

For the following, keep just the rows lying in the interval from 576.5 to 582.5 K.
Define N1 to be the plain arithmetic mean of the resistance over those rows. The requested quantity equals 8.8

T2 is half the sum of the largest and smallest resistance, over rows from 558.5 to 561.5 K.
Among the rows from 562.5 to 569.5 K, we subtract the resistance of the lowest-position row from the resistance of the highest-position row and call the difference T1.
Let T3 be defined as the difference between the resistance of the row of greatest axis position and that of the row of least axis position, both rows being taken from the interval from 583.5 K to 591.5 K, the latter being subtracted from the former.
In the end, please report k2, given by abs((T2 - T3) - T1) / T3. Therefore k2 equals -20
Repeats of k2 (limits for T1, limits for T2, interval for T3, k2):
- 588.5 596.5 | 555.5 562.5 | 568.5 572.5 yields -43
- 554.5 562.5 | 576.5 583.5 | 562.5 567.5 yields -9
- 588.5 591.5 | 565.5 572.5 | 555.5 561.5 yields -22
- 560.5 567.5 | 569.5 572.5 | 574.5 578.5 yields -11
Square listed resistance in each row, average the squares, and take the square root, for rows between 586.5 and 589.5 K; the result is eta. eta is 6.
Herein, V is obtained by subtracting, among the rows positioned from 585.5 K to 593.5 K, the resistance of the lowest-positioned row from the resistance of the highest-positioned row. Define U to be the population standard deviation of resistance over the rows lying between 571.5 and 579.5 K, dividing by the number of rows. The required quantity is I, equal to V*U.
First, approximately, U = 0.7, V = 1.7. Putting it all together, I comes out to 1.17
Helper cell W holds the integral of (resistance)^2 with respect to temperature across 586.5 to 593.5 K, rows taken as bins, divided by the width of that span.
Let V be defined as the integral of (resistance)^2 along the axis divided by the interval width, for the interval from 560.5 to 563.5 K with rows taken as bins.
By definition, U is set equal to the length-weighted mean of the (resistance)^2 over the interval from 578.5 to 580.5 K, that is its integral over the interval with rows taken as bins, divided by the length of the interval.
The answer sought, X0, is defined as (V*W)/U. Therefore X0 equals 57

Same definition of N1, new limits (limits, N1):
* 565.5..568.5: 9.4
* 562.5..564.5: 10.0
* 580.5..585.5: 7.2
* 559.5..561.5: 10.3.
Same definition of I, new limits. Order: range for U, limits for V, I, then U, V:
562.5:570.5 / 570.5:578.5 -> 0.31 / 0.4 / 0.7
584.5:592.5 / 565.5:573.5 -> -0.02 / 0.4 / 0.0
